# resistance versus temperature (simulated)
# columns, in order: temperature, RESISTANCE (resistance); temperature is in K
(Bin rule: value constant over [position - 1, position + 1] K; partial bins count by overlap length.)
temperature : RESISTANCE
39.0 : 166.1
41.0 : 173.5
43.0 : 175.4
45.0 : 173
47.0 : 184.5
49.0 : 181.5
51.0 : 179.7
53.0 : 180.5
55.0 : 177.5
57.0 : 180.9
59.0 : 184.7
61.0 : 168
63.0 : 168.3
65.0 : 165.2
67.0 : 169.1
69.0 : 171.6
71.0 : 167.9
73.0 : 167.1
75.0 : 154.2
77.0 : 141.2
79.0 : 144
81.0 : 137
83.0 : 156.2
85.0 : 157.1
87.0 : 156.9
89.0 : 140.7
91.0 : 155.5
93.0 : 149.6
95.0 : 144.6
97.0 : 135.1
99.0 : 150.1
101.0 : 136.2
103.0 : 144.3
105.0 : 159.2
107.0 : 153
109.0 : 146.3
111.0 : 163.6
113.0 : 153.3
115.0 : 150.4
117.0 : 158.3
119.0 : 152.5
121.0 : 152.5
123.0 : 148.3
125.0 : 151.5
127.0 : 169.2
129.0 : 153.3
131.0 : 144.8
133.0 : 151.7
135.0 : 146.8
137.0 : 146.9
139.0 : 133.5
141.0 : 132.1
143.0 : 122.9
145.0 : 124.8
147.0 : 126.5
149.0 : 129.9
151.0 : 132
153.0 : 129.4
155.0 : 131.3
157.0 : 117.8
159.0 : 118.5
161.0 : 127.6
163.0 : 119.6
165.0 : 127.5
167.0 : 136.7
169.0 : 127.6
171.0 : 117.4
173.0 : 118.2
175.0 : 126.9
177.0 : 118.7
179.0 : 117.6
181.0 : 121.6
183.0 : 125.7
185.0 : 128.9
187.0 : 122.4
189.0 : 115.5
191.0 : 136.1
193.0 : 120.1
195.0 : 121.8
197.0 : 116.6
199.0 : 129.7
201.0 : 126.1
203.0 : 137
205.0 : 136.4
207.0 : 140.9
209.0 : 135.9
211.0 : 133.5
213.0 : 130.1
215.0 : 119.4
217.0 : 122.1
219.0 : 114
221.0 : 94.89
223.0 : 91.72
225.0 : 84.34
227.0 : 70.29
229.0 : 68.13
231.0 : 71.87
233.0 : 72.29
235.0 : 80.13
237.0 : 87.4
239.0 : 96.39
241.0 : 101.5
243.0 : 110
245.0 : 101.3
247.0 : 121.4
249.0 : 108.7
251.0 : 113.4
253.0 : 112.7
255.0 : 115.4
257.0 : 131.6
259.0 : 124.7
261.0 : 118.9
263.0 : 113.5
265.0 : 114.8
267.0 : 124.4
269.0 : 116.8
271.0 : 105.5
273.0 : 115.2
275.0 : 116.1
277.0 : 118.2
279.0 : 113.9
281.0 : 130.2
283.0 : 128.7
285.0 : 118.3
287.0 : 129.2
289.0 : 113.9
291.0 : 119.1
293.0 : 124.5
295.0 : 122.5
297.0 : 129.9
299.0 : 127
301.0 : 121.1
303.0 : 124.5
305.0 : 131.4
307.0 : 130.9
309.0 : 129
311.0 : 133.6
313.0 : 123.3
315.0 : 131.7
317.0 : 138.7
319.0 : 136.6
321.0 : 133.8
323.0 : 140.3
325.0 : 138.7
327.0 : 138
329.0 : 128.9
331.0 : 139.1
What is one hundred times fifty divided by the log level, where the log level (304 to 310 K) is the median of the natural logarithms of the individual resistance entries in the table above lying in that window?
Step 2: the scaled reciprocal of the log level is 1026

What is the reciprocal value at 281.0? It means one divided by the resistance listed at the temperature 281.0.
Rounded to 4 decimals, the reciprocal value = 0.0077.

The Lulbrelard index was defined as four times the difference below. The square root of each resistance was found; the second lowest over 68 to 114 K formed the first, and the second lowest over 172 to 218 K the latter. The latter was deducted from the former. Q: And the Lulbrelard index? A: 3.5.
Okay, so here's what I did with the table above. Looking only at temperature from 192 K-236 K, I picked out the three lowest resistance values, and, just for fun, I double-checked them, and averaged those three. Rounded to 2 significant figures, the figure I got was 70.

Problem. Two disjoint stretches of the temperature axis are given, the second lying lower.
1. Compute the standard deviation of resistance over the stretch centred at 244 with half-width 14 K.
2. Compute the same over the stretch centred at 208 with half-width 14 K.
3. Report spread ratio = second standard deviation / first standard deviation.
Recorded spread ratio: 0.7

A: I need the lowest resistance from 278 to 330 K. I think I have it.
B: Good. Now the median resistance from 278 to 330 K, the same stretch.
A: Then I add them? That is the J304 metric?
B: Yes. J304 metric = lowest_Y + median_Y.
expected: 243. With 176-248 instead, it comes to 187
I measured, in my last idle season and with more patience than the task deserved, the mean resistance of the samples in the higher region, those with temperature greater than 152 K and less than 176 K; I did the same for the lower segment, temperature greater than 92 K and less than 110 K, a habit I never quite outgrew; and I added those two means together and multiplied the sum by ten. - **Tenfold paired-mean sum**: 2714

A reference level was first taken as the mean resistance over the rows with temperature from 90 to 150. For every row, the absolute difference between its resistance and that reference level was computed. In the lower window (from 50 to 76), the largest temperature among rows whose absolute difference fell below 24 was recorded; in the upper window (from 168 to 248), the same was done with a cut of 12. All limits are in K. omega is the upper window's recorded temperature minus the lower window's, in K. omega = 134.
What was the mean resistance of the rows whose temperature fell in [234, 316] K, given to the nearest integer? 118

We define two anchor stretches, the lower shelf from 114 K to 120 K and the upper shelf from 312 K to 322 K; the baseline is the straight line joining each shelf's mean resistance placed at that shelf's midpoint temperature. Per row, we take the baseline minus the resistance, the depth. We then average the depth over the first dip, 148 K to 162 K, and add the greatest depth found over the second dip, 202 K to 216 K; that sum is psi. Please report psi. 47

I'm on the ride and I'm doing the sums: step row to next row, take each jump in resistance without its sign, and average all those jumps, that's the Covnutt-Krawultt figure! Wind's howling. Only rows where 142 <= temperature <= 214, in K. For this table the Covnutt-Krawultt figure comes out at 6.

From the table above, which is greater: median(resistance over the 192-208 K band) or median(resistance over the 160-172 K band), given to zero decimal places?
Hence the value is 128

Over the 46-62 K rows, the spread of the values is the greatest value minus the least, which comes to 17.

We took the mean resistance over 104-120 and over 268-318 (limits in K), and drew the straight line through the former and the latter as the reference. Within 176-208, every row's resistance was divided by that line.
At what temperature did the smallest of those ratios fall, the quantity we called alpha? 189.0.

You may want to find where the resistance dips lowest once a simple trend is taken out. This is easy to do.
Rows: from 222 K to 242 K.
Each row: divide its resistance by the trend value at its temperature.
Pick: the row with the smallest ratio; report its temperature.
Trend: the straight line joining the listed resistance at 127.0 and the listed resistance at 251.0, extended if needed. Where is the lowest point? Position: 229.0 K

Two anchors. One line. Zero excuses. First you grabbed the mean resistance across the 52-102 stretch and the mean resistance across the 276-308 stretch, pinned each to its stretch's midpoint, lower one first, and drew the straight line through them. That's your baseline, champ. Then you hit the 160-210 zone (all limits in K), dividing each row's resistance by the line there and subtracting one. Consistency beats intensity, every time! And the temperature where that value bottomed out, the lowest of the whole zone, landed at 171.0 K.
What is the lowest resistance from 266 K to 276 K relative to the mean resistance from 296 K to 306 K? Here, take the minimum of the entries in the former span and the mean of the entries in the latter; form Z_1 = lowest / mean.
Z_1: 0.8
